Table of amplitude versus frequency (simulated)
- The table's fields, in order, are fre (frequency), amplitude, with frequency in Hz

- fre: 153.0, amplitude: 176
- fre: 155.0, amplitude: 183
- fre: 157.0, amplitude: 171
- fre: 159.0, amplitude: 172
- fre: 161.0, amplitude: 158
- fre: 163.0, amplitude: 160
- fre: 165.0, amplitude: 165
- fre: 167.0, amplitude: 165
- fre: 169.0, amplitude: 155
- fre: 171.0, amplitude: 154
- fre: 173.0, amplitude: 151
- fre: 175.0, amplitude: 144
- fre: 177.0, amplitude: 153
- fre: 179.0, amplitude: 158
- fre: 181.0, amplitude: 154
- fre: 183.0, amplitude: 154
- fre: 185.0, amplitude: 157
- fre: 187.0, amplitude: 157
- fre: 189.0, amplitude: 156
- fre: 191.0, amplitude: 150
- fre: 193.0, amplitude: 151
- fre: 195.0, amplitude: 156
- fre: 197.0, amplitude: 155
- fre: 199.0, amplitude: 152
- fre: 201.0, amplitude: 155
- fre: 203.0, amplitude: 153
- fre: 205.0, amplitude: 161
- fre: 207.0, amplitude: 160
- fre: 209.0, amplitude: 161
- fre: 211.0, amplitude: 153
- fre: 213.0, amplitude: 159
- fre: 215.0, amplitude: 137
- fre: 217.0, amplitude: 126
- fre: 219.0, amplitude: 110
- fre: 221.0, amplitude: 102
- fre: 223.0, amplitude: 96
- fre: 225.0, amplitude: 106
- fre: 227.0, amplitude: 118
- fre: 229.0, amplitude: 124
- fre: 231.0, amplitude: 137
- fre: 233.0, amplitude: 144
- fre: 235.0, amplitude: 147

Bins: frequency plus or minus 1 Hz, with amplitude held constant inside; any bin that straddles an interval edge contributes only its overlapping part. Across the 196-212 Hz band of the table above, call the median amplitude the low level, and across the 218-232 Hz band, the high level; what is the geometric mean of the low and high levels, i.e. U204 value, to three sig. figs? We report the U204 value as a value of 131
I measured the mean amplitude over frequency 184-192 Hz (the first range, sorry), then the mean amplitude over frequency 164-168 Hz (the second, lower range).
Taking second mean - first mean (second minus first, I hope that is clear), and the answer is 10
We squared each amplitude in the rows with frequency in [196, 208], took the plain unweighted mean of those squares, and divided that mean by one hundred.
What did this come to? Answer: 243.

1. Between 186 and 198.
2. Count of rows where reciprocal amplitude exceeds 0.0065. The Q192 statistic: 2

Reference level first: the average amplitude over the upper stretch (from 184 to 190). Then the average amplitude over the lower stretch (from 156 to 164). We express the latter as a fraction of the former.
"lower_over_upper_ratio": 1.05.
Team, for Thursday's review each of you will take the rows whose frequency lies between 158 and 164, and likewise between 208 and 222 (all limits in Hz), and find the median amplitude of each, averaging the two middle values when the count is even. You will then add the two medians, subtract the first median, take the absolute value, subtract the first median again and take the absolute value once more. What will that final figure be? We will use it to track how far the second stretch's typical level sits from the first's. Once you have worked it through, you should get 23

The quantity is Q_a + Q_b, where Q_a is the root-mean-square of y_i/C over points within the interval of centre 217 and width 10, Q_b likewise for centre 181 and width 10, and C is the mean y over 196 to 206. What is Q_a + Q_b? 1.83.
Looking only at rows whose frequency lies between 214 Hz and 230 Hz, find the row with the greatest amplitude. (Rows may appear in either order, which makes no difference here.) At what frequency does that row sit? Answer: 215.0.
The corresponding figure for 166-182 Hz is 167.0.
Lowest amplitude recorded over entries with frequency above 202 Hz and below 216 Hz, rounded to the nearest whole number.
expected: 137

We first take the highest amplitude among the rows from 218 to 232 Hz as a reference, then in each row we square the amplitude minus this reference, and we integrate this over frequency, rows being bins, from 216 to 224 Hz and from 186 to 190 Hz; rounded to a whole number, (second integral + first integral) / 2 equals 4517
